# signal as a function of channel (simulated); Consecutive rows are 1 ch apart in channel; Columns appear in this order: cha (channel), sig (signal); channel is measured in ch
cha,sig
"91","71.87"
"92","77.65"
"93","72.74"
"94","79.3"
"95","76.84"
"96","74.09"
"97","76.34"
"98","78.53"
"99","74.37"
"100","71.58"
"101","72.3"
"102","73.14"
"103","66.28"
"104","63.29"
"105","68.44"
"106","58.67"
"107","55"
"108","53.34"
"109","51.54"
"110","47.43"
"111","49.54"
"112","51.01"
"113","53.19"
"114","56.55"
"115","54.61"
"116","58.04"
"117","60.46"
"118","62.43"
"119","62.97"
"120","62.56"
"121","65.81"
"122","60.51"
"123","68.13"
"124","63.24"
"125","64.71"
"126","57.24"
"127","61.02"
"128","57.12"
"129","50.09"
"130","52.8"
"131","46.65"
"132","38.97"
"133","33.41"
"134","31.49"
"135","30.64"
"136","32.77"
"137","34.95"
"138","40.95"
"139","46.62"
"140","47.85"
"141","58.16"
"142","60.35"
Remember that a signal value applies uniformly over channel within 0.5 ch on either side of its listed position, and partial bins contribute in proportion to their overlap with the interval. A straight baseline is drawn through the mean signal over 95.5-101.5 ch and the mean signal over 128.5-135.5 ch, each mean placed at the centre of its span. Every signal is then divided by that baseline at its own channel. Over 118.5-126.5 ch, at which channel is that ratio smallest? 119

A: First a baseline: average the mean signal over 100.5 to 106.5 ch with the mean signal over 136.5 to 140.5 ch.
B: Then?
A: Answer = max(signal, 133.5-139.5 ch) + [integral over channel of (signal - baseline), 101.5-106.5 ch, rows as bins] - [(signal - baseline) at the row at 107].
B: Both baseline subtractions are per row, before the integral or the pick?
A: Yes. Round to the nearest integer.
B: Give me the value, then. 102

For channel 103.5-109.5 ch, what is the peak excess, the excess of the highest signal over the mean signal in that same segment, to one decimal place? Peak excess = 10.1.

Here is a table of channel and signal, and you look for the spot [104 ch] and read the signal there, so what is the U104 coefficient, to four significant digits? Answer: 63.29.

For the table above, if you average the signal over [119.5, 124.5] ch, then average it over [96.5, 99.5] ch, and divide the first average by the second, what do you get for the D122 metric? 0.84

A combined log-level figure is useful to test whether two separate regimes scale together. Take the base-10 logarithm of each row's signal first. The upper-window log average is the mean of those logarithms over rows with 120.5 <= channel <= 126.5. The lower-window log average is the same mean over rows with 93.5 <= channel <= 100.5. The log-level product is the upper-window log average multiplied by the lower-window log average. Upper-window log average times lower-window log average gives 3.4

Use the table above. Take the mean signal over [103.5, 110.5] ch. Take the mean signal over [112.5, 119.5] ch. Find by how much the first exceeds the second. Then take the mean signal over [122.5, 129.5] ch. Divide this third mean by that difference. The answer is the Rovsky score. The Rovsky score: -40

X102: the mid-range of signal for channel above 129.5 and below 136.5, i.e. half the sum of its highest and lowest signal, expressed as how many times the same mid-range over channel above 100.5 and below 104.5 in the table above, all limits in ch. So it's 0.61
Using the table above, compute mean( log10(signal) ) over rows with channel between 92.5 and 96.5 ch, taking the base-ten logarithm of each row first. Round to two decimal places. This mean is 1.88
